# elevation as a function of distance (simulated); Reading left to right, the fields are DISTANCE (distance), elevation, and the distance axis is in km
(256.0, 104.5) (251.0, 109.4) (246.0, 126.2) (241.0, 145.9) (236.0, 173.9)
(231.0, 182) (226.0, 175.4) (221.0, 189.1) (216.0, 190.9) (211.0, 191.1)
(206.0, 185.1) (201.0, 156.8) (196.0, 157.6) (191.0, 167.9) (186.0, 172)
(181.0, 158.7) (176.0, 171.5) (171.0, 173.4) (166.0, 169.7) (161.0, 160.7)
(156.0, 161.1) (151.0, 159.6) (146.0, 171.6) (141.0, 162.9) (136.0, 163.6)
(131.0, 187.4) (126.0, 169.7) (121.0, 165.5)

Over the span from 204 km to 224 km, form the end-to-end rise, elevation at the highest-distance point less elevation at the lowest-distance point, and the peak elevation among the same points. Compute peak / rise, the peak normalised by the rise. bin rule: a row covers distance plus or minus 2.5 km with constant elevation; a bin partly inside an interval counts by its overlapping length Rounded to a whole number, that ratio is 48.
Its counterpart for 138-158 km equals -95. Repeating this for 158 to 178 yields 16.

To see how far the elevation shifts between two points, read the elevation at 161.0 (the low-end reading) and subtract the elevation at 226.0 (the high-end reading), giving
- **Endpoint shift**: -15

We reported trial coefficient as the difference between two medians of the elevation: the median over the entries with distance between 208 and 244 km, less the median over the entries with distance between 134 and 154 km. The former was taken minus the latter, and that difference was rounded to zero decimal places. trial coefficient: 19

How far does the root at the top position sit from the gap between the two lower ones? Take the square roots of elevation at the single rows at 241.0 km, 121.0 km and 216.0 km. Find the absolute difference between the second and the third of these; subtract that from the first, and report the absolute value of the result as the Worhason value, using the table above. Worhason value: 11.1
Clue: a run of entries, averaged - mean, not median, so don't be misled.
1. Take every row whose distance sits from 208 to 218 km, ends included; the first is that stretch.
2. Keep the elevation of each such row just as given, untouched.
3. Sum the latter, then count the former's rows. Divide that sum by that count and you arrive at 191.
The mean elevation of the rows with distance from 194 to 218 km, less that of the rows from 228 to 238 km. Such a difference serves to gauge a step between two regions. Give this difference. -2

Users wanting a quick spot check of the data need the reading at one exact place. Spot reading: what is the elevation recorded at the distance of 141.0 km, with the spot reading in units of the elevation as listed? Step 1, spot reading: 162.9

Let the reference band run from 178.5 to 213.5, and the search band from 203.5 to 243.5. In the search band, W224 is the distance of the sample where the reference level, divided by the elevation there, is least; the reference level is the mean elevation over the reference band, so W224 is 211.0 km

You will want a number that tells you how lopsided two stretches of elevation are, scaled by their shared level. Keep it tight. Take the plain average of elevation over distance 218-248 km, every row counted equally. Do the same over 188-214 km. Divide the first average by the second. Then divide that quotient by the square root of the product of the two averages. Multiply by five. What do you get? 0.0286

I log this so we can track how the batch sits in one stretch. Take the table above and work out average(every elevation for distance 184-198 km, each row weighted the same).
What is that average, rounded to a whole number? 166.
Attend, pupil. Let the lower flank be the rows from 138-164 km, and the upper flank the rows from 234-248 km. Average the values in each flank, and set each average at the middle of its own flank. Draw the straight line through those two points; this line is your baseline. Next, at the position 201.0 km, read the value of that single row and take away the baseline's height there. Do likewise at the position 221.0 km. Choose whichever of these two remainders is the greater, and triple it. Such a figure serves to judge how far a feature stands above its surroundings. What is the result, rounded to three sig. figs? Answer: 112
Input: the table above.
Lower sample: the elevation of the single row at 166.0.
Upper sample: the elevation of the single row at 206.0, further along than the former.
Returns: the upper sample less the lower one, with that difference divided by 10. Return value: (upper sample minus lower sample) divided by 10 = 1.5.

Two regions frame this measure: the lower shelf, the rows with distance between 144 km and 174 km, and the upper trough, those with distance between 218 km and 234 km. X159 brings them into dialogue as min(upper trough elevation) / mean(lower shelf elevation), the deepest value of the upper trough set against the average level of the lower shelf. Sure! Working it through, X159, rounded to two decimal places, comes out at 1.06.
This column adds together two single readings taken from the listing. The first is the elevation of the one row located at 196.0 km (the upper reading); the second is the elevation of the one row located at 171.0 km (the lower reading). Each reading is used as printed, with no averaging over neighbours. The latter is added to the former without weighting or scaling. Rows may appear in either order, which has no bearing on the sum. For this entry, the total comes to 331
